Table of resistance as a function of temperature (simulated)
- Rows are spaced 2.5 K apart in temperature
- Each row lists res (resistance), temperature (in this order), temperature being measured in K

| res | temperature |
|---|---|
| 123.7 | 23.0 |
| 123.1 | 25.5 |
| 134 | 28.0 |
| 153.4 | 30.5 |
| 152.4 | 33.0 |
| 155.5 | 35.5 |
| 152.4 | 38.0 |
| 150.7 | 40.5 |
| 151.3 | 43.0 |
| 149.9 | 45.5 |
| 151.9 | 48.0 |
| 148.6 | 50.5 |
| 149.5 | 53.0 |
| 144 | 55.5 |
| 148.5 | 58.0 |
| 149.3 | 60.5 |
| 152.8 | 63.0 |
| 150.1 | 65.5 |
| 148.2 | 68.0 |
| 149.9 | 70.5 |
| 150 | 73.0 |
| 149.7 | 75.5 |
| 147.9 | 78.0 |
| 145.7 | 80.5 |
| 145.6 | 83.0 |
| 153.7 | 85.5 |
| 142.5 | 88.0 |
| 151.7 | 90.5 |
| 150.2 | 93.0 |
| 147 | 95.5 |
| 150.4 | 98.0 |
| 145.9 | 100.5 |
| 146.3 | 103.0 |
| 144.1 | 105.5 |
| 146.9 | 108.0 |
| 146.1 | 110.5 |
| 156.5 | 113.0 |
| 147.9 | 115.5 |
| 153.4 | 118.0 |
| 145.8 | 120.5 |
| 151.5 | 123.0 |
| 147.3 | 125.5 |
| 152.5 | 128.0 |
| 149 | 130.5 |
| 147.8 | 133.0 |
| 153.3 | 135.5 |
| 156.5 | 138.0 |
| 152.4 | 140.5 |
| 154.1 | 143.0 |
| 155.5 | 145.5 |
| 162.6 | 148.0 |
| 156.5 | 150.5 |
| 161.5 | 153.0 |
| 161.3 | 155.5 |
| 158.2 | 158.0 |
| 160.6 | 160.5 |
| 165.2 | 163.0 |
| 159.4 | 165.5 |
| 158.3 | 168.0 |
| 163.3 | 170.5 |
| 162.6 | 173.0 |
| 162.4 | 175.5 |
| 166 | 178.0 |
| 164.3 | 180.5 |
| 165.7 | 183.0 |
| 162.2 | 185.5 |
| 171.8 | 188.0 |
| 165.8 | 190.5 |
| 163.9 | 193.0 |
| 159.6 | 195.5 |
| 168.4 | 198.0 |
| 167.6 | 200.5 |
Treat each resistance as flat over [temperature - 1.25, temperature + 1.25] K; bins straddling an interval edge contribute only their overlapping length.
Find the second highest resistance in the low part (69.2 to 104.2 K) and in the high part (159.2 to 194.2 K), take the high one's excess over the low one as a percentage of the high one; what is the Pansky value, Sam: 9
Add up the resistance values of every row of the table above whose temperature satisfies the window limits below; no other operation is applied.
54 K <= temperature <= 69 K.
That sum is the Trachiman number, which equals 893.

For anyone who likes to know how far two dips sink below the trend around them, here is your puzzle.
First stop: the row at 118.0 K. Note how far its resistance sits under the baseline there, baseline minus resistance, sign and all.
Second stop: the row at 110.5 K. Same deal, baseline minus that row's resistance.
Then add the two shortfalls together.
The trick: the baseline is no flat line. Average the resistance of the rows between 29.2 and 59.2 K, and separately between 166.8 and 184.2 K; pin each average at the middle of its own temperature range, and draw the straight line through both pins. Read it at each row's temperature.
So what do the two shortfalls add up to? 15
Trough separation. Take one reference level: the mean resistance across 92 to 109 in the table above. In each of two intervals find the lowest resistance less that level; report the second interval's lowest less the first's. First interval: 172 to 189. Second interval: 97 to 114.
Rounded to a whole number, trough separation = -18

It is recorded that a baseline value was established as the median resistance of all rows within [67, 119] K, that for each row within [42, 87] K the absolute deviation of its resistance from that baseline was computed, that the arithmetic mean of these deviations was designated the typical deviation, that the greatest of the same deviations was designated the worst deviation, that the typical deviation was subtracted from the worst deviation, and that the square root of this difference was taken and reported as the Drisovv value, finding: 1.9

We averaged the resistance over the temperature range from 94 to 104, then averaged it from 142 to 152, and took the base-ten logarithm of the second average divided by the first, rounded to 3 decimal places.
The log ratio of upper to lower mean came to 0.028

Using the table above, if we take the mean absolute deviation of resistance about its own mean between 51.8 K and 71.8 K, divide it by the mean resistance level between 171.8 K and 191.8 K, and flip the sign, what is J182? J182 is -0.0097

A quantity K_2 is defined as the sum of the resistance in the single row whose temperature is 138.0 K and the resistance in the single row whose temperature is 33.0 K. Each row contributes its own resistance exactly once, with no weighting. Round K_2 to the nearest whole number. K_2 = 309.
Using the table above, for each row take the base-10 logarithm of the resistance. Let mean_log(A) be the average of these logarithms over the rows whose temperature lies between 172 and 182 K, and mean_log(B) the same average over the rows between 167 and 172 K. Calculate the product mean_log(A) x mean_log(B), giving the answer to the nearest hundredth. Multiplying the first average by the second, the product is 4.89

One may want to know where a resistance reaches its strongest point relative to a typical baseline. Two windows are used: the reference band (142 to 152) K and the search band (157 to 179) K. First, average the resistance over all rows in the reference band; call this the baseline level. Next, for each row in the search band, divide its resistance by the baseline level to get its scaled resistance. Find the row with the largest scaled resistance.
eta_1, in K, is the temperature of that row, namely 178.0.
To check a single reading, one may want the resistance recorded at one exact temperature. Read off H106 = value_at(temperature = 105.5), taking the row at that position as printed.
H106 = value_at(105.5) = 144.1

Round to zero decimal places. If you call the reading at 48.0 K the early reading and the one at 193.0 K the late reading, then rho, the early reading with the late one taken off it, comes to -12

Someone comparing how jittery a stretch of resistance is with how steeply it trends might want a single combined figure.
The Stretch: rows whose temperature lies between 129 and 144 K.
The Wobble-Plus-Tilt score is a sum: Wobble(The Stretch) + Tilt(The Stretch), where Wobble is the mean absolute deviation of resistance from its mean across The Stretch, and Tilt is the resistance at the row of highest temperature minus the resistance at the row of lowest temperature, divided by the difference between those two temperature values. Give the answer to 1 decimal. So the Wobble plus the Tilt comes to 2.9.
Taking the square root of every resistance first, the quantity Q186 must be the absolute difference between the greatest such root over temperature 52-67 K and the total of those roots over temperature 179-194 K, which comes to 64.9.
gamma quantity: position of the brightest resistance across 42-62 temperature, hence 48.0 K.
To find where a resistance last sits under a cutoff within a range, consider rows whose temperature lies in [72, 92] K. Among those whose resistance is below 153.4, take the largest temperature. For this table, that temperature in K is 90.5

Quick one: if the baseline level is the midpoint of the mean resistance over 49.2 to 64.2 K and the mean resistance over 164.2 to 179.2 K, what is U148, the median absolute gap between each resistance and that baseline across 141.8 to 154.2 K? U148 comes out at 1.3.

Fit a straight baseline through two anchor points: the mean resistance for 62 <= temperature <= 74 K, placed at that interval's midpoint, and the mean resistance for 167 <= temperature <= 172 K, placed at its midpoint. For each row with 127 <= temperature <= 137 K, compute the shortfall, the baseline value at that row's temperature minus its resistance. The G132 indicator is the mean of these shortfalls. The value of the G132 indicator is 6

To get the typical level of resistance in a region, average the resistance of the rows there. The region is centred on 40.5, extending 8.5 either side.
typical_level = 152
